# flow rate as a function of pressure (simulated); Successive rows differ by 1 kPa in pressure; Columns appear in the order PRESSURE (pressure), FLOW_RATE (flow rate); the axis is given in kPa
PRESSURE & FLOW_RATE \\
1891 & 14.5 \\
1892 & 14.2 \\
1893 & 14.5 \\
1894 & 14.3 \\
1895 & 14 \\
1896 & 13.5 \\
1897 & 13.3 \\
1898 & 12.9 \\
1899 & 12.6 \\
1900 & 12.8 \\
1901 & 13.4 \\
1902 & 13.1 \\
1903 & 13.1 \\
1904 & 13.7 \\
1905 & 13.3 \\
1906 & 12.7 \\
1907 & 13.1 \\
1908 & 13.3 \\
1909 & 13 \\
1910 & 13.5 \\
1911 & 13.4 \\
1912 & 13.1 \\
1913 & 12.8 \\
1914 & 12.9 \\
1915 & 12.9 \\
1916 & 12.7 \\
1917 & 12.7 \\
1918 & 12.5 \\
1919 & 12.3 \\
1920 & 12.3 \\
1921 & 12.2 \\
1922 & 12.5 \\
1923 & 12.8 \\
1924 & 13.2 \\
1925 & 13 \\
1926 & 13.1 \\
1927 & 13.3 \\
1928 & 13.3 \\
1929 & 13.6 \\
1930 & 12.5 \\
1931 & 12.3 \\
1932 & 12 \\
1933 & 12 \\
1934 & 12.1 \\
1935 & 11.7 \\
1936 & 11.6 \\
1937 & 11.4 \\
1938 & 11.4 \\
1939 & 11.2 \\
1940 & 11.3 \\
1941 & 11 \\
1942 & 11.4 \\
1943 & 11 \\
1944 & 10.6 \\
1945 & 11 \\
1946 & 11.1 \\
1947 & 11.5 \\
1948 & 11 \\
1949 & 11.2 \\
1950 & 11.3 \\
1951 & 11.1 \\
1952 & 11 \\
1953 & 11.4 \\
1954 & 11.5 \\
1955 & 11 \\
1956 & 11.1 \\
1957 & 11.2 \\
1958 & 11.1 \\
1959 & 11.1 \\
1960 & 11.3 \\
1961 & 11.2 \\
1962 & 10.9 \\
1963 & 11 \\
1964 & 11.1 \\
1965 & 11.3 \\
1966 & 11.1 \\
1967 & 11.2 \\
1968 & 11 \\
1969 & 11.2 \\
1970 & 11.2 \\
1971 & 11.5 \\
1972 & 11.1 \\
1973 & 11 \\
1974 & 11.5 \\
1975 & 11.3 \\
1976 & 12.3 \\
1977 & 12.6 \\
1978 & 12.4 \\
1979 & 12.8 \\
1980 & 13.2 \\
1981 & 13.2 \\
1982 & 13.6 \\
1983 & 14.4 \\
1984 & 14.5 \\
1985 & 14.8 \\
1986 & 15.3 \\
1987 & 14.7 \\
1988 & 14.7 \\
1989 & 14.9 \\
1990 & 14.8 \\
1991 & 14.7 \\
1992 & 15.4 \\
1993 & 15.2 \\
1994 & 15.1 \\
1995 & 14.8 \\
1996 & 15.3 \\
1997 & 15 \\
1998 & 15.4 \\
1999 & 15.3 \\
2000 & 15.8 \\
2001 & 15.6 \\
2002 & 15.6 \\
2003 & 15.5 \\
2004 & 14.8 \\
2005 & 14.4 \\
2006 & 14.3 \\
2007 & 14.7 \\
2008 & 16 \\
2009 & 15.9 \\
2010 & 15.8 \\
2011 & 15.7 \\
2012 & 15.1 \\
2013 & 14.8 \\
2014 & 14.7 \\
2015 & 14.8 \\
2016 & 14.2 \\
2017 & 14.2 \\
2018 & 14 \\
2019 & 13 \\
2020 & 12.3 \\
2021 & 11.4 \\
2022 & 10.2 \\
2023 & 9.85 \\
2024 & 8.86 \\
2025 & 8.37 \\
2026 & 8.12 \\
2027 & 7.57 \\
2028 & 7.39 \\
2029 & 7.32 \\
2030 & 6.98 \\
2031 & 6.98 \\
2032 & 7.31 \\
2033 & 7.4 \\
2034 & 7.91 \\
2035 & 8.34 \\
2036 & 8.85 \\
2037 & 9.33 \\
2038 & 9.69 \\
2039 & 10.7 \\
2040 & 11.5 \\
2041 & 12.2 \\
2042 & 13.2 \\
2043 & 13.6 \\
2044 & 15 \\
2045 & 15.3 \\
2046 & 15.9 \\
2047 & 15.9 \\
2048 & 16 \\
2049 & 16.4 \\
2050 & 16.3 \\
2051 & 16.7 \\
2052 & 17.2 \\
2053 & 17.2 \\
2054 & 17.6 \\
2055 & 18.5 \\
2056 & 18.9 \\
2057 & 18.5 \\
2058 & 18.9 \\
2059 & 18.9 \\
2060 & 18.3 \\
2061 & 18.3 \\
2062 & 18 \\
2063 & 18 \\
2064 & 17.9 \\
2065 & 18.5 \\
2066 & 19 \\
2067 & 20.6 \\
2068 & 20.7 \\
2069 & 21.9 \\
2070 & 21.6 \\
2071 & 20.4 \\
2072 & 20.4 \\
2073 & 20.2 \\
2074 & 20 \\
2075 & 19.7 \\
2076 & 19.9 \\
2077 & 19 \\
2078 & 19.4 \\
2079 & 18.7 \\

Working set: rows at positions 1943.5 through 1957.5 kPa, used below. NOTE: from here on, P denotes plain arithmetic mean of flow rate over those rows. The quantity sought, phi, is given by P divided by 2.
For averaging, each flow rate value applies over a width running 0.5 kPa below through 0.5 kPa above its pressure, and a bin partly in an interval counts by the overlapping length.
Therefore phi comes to 5.6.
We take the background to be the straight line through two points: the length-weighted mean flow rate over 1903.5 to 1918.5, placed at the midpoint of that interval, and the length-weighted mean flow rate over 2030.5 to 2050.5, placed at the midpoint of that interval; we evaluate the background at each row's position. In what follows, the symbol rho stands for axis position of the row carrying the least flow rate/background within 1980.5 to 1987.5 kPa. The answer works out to 1981 kPa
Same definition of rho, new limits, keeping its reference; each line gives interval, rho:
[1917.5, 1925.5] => 1921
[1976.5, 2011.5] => 1978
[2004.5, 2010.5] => 2006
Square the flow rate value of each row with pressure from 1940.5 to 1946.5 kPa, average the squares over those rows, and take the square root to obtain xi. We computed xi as 11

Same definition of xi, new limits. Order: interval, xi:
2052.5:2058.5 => 18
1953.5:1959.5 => 11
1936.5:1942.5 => 11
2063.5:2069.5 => 20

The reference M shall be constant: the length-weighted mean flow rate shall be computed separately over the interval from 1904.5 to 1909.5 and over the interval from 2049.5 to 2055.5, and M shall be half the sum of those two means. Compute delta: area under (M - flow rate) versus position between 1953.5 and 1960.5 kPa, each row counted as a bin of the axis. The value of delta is 28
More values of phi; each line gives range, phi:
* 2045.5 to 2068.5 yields 9.0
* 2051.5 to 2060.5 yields 9.1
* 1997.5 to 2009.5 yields 7.6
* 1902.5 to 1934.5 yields 6.4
